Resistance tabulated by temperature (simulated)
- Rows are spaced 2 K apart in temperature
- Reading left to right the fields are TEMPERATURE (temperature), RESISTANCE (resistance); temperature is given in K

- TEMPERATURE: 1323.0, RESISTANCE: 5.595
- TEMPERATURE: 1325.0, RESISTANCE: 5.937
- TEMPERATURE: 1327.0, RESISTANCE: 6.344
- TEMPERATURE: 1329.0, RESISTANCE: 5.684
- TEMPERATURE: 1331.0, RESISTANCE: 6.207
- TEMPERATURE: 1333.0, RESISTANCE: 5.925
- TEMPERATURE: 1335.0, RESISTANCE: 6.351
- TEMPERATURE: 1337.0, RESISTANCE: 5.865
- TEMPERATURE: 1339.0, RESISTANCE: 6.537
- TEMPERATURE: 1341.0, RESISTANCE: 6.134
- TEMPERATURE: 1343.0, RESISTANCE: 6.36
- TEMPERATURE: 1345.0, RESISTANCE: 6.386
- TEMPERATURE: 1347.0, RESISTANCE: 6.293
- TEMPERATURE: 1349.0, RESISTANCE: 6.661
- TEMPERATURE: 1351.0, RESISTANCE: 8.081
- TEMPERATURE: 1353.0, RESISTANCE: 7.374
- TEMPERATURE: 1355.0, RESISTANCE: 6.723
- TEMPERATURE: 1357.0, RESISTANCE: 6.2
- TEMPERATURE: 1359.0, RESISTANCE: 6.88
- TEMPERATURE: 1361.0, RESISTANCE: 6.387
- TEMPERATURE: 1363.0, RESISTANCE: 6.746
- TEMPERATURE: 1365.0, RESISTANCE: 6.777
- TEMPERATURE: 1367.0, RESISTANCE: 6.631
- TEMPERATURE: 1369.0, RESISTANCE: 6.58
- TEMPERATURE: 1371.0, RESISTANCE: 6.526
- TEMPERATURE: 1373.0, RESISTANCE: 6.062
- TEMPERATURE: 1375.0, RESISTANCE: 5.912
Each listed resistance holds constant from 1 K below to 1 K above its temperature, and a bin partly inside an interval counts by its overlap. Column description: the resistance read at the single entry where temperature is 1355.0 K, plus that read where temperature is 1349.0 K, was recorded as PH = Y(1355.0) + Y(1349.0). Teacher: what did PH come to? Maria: 13.4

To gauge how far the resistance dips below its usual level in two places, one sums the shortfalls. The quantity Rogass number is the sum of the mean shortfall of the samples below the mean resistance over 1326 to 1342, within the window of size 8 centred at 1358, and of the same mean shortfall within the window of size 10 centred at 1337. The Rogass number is -0.45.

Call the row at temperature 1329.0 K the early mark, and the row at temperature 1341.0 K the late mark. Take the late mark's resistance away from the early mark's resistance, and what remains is -0.45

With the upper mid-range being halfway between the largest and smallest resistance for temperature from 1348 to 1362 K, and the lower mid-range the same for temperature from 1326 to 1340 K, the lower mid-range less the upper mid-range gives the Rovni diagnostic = -1.0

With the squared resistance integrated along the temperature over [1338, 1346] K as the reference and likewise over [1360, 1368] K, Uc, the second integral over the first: 1.09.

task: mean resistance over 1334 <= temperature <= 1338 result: 6.11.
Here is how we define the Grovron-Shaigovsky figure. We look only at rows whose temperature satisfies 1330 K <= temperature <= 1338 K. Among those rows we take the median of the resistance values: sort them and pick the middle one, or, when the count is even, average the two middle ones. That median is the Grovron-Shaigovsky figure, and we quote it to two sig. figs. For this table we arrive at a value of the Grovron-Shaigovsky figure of 6.1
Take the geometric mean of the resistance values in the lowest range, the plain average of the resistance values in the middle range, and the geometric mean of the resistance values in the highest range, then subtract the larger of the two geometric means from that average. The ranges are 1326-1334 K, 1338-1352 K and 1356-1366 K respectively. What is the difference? 0.0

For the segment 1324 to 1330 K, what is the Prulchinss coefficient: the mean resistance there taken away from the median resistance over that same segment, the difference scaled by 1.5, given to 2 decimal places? -0.08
